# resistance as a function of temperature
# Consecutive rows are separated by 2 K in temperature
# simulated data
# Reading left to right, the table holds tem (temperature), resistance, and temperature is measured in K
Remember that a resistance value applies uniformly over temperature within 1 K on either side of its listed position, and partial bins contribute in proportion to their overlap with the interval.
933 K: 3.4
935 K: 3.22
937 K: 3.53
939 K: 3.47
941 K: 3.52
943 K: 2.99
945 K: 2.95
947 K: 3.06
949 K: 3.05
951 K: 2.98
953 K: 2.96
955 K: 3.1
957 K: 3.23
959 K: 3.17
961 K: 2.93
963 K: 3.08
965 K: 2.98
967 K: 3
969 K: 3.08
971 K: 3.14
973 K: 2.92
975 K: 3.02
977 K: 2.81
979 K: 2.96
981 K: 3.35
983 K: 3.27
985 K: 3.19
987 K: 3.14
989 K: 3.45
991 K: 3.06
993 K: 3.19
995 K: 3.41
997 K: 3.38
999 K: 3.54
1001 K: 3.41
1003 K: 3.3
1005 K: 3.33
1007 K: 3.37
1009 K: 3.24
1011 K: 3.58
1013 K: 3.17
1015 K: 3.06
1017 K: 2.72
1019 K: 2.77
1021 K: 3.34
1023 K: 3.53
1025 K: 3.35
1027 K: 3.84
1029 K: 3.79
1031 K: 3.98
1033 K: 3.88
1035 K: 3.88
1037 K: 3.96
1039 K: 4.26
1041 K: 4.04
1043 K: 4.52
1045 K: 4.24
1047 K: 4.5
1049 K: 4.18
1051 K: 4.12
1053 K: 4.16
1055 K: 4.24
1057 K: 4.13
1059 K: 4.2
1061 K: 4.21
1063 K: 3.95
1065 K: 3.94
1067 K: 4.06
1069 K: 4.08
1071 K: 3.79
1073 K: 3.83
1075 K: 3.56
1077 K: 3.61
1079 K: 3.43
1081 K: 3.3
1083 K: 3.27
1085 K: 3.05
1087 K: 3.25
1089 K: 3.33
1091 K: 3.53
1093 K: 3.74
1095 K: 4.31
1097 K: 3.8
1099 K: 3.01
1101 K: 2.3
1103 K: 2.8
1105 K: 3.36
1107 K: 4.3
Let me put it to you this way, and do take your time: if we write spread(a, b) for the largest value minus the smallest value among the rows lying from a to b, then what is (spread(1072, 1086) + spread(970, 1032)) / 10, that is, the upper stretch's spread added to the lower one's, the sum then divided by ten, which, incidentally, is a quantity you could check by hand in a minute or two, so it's 0.204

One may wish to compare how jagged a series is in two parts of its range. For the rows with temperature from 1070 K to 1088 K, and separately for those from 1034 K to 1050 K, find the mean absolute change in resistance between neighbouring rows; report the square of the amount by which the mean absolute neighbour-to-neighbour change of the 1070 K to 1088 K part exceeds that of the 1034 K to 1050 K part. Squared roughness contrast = 0.019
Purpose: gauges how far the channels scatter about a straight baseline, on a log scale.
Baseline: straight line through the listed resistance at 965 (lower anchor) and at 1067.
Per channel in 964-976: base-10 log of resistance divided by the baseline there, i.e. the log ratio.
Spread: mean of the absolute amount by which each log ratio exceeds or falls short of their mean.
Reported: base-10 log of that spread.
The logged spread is -2.0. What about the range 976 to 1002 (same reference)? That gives -1.7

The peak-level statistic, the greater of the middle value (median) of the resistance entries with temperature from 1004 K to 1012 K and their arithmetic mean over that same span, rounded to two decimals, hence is 3.38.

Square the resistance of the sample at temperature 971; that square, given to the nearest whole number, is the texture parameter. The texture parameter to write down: 10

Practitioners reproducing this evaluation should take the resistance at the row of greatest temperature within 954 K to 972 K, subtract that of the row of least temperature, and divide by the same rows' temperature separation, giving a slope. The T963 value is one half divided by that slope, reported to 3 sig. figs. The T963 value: 200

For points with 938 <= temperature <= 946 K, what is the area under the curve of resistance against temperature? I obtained 26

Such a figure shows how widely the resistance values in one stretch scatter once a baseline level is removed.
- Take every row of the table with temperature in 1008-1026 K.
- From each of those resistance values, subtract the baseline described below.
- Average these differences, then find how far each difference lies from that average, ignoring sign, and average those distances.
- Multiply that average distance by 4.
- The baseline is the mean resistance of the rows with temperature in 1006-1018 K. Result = 0.94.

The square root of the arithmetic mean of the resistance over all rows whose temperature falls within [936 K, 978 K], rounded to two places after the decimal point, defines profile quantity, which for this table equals 1.76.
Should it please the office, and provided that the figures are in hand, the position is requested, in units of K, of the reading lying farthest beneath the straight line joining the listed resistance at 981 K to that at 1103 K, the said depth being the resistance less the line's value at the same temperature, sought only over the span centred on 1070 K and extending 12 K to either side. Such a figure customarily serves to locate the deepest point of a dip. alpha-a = 1081 K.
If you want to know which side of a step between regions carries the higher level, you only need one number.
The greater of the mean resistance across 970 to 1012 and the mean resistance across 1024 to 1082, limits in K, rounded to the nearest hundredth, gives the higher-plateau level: 3.97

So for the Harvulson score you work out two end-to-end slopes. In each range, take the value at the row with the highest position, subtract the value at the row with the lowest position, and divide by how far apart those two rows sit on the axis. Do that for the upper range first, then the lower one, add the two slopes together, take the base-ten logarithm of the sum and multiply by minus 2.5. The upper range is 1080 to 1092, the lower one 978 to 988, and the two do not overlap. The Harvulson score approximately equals 3.4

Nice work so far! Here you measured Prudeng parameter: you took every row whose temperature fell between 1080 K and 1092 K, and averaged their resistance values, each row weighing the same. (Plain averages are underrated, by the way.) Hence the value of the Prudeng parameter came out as 3.3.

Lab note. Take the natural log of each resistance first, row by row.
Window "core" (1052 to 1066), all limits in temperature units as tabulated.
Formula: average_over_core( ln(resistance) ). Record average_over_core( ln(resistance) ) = 1.42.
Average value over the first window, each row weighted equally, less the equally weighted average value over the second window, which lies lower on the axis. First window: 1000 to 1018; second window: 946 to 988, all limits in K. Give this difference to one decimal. 0.2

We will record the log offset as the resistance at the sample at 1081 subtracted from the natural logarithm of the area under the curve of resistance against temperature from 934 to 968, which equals 1.37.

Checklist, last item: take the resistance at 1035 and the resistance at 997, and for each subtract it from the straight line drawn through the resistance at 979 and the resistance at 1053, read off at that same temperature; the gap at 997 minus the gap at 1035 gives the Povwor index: -0.1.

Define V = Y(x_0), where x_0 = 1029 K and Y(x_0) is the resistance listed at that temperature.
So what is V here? 3.79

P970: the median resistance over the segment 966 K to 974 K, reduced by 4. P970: -1.0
